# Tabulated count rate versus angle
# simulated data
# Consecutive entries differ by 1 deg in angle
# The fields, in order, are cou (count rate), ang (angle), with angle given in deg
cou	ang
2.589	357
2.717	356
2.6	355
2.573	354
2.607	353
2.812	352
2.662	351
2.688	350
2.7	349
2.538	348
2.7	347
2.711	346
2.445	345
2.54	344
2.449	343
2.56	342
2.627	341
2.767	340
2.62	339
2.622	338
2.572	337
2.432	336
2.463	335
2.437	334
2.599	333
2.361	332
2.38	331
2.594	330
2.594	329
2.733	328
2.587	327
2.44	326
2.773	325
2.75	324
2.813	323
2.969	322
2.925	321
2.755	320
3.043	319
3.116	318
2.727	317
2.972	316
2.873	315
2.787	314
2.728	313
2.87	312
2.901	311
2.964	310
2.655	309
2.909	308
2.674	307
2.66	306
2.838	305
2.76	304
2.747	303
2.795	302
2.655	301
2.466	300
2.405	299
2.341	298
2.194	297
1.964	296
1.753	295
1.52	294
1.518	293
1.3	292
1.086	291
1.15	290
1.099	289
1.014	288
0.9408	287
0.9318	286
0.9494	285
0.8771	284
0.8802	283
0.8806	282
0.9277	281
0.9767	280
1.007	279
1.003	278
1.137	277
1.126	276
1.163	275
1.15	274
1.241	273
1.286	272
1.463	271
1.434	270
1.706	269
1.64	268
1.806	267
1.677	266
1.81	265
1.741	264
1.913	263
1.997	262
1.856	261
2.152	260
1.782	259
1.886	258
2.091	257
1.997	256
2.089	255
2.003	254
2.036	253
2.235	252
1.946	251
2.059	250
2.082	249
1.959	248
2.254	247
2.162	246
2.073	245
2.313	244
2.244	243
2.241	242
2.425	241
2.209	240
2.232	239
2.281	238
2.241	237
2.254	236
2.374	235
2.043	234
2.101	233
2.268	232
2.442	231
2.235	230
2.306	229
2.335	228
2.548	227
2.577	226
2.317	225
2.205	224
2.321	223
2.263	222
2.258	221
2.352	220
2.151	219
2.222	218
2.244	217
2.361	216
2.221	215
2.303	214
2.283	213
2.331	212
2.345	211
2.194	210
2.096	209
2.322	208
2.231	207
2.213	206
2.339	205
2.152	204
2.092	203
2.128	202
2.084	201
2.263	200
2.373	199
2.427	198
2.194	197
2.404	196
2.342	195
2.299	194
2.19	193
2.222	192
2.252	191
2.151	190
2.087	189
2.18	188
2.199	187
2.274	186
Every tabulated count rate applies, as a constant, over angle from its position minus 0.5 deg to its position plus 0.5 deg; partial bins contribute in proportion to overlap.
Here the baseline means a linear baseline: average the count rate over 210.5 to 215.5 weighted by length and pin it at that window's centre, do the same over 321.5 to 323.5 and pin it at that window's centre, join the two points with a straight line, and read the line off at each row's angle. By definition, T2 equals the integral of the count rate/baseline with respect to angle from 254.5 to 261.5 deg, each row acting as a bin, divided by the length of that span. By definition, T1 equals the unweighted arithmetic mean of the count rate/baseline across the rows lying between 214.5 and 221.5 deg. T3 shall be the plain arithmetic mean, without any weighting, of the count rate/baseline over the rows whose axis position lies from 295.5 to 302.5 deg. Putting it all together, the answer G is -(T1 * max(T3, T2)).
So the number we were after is -0.84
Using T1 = 0.97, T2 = 0.78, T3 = 0.869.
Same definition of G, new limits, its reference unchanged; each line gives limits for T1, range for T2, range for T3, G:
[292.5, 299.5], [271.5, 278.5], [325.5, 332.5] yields -0.61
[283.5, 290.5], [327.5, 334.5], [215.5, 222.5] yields -0.36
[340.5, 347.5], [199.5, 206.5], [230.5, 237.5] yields -0.83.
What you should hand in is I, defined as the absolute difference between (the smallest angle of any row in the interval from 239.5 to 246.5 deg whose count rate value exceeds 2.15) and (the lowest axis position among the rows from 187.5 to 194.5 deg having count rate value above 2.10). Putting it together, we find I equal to 52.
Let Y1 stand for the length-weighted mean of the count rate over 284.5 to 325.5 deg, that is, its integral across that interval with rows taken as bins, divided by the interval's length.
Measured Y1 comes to 2.32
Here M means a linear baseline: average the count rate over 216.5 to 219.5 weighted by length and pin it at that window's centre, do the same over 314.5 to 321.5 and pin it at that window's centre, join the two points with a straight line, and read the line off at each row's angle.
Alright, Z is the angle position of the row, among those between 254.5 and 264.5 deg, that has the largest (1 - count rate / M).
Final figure 264 deg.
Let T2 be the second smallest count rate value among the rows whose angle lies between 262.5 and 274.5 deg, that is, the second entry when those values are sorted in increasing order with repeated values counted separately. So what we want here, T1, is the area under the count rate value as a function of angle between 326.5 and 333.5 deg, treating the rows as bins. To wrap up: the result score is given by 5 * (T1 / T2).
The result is 72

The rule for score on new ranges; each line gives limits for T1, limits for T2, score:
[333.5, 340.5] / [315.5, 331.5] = 37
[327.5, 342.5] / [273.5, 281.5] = 196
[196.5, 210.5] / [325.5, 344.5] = 65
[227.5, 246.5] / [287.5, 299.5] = 197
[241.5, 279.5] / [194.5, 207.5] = 162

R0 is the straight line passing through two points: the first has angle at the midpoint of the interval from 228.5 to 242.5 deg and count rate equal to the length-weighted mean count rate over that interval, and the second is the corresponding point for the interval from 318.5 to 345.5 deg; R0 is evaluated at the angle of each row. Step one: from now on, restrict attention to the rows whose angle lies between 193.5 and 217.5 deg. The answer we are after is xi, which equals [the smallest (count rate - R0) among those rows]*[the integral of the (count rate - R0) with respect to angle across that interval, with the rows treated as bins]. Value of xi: -0.2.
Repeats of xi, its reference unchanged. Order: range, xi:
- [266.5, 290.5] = 47.5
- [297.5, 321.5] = -0.9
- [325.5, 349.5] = 0.5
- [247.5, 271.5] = 10.6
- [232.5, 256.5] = 1.2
